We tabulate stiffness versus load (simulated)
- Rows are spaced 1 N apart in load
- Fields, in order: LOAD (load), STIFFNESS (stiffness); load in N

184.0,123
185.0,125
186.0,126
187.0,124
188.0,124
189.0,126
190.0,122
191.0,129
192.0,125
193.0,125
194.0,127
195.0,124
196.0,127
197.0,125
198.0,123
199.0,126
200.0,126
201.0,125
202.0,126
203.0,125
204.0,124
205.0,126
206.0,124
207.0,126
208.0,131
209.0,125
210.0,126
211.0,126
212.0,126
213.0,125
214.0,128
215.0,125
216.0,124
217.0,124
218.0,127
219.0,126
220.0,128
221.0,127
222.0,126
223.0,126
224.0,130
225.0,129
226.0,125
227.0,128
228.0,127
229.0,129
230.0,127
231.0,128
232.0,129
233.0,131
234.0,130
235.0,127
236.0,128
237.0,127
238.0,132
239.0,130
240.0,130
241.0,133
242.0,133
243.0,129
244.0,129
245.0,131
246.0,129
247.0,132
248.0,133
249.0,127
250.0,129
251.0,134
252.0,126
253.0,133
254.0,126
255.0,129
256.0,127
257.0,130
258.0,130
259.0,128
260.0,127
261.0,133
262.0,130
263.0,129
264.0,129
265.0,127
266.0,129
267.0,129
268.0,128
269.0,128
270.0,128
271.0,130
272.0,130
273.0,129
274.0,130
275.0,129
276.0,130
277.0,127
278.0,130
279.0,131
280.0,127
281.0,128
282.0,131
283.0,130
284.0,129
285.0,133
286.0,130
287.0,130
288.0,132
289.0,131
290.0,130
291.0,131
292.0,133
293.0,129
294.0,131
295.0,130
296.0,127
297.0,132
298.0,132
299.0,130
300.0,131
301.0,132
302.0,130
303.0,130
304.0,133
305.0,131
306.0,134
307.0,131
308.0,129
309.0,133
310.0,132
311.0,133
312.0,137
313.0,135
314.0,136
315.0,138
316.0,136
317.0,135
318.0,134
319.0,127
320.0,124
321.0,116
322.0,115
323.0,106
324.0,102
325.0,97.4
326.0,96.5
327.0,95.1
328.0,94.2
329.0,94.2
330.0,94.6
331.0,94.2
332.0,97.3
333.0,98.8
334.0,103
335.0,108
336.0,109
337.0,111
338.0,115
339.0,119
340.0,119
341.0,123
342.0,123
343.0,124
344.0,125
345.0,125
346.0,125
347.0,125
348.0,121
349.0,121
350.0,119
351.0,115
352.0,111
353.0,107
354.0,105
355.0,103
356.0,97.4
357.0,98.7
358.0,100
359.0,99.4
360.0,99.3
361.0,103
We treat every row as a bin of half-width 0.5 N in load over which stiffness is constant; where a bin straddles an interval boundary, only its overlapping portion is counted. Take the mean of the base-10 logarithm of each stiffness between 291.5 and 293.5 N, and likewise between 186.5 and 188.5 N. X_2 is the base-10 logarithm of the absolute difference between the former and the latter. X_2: -1.6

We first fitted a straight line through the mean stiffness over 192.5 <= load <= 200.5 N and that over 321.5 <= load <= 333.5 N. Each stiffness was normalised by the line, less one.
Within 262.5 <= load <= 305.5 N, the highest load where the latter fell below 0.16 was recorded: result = 270.0 N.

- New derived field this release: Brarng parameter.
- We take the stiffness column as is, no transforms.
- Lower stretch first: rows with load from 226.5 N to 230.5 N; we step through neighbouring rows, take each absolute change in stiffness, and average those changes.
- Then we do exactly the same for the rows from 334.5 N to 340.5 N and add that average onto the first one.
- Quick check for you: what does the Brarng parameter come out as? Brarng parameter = 3.9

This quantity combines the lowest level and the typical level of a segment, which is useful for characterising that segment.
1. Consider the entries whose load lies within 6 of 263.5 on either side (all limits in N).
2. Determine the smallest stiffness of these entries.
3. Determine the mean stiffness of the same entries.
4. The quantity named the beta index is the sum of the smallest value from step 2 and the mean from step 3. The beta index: 256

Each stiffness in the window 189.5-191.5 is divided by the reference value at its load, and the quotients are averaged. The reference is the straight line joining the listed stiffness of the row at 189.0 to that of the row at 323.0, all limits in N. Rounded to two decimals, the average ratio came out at 1.00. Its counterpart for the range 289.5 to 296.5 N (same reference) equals 1.18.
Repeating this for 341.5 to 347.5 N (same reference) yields 1.21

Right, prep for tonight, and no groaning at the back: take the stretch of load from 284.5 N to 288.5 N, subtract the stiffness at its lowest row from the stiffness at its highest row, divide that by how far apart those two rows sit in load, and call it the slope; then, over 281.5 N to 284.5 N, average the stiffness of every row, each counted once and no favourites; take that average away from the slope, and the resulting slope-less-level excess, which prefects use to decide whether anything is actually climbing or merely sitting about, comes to -130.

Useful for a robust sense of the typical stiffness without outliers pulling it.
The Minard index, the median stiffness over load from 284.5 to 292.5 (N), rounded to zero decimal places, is 131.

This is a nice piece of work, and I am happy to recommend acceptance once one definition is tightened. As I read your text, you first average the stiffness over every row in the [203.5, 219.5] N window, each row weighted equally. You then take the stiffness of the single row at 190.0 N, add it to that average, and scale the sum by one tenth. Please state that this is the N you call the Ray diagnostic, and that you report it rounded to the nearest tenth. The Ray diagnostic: 24.8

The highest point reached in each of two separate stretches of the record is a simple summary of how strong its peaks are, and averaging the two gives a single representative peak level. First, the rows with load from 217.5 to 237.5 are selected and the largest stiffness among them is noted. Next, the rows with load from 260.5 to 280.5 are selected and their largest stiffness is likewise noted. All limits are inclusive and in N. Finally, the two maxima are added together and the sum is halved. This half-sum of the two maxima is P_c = 132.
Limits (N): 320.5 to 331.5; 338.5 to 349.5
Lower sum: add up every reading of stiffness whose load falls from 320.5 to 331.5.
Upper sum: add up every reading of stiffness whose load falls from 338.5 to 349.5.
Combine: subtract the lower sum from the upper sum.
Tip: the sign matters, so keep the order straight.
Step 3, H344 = 245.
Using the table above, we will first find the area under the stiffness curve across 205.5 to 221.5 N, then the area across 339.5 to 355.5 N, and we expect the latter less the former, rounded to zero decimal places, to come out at -127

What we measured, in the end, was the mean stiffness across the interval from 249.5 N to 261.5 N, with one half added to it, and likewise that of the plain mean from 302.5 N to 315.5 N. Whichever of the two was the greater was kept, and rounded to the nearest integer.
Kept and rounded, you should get 133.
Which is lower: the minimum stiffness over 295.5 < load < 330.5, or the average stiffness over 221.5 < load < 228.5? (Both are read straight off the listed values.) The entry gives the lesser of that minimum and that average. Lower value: 94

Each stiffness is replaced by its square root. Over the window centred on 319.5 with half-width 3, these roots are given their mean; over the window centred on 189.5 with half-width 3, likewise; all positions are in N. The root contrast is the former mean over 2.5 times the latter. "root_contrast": 0.400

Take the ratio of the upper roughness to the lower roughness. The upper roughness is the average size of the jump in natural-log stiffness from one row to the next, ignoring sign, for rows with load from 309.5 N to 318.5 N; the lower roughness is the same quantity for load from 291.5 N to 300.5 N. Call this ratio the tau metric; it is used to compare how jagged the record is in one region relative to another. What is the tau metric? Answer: 0.7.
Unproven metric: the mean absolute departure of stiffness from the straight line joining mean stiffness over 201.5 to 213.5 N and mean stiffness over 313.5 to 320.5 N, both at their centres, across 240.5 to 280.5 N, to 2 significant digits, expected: 1.8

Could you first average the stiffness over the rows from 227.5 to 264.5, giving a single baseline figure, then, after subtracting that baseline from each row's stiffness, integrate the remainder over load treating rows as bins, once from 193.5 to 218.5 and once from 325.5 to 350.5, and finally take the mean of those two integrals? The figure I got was -277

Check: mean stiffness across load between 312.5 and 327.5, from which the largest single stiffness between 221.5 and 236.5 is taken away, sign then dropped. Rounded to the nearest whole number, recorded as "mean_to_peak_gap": 11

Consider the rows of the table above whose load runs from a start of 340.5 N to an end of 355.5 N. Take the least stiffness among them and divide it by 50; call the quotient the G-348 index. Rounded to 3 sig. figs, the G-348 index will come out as 2.06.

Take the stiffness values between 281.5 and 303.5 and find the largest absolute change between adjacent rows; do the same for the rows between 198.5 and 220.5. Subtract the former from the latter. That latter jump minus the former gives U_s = 1.0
